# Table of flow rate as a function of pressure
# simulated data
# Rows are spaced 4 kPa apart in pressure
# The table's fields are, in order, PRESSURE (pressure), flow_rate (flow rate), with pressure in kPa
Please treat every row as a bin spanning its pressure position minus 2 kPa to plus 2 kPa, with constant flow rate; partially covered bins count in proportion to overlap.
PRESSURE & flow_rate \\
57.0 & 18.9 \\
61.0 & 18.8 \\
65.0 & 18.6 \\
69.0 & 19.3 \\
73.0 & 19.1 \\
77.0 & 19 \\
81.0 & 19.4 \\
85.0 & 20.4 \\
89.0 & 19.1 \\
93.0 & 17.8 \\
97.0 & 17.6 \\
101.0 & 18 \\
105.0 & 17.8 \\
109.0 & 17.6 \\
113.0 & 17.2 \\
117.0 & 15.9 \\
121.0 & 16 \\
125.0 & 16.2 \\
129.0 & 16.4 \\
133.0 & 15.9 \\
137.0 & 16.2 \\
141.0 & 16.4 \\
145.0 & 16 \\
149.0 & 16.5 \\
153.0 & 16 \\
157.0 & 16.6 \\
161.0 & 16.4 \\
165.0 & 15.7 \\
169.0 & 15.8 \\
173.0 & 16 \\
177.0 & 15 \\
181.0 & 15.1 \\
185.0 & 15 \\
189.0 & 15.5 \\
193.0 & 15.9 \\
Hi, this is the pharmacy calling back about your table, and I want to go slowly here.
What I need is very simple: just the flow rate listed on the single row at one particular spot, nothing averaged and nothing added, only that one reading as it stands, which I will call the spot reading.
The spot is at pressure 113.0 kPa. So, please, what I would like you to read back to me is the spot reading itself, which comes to 17.2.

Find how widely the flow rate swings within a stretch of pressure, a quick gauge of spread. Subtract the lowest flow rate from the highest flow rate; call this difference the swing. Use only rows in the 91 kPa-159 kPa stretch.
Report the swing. 2.1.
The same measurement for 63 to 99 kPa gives 2.8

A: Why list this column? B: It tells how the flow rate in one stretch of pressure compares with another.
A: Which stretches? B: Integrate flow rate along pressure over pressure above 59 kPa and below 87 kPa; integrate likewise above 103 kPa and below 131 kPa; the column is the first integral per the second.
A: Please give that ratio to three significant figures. 1.15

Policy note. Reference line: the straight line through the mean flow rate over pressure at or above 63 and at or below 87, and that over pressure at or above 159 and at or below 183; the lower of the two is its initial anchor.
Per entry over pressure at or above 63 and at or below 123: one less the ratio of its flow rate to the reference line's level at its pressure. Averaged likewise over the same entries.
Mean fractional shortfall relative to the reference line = 0.02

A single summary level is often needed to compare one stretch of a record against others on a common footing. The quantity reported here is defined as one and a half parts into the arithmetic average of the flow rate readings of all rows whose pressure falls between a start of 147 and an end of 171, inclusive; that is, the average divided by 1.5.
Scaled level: 10.8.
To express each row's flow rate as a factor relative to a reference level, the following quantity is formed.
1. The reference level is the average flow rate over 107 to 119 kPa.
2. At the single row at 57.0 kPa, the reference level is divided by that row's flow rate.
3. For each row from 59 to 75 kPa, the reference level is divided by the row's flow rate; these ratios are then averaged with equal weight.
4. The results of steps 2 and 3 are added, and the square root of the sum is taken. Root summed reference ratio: 1.336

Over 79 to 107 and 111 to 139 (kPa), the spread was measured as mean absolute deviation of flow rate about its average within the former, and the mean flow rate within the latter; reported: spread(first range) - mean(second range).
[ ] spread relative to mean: -15.4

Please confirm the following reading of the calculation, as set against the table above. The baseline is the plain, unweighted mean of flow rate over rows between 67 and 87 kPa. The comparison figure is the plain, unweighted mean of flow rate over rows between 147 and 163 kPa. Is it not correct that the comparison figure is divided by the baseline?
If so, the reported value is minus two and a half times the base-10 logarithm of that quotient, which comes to 0.186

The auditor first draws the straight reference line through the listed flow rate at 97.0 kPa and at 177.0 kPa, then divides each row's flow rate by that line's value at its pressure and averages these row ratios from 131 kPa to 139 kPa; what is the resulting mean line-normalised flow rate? 0.98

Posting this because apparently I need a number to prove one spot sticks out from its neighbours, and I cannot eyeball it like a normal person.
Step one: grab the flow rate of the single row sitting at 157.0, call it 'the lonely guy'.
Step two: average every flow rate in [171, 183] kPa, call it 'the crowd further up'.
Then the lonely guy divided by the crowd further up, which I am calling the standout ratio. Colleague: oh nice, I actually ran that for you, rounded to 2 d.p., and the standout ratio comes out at 1.08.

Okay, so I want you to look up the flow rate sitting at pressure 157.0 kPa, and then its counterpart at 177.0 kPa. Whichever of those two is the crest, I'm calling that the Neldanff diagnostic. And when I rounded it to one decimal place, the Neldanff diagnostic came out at 16.6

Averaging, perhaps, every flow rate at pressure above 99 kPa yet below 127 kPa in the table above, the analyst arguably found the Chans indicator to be 17.0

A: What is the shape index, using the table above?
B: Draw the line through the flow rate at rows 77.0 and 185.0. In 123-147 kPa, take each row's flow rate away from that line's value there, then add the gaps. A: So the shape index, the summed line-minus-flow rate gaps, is 4.0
